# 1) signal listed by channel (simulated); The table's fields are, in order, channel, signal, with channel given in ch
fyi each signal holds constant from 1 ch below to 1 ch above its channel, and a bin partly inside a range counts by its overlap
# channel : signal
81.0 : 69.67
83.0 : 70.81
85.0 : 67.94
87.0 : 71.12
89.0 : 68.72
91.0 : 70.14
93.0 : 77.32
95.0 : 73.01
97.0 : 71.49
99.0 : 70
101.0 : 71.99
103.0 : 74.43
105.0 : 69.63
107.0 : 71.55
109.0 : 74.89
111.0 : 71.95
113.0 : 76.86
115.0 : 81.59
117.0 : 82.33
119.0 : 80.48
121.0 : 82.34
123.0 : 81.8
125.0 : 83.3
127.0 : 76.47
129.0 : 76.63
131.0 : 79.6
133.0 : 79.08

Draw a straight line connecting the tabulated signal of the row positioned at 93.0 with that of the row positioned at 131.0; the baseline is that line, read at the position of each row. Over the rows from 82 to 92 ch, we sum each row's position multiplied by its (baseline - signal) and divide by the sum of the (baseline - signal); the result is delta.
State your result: 87.1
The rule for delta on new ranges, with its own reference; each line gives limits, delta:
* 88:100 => 93.9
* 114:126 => 120.3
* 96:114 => 104.1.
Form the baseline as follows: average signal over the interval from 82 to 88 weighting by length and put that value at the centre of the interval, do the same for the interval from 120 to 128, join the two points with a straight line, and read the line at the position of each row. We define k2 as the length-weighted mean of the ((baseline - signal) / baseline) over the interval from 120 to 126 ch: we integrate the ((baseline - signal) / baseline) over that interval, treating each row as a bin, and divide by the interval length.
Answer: -0.022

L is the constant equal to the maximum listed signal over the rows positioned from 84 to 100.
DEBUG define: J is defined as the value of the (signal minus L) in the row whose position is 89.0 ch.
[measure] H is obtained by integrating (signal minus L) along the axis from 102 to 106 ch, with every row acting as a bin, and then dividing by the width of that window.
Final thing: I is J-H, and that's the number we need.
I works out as -3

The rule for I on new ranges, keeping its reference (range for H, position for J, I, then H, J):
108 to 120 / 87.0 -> -7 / 1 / -6.2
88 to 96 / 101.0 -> 0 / -5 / -5.3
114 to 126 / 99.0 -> -12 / 5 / -7.3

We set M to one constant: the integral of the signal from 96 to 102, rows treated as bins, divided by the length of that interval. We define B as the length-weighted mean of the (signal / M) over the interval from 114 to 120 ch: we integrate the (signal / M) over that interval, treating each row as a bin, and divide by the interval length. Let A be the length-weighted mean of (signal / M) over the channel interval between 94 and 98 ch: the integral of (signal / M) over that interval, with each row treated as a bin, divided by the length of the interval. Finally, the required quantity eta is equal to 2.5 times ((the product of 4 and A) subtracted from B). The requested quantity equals -7.29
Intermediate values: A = 1.02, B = 1.14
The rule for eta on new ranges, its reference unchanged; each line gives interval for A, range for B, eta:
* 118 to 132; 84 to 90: -8.82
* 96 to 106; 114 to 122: -7.18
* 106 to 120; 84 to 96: -8.33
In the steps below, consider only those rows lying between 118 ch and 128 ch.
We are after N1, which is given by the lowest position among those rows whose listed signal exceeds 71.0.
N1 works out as 119.0 ch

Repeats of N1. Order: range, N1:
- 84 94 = 87.0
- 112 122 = 113.0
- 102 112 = 103.0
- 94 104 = 95.0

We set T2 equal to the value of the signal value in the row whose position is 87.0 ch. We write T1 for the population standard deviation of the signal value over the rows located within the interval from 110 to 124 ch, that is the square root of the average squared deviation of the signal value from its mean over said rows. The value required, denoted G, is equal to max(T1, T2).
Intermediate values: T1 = 3.6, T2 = 71.12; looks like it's 71.1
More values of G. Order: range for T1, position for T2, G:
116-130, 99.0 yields 70.0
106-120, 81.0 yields 69.7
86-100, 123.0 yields 81.8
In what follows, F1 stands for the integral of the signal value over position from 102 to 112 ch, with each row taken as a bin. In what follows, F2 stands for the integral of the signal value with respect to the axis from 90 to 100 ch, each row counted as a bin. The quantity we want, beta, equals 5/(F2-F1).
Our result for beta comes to -5.10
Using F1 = 725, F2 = 724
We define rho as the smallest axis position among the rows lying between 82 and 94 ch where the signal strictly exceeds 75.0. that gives 93.0 ch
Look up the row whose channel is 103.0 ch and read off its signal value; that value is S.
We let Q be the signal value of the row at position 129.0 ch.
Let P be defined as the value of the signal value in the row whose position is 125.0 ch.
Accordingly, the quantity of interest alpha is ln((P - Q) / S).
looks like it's -2.4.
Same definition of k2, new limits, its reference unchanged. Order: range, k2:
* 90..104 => 0.010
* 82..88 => 0.000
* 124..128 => 0.020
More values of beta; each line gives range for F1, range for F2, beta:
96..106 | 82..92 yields -0.28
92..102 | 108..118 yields 0.10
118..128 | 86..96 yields -0.06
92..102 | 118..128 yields 0.06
